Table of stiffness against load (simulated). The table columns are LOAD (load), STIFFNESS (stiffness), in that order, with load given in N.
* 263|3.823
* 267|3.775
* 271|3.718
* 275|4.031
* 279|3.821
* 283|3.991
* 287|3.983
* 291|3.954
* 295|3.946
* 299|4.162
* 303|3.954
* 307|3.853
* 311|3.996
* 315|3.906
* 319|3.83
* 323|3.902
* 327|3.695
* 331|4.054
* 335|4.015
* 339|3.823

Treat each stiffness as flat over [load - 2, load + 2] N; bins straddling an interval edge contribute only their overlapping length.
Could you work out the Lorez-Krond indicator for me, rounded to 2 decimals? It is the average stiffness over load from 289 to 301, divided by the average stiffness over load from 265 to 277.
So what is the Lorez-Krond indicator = 1.05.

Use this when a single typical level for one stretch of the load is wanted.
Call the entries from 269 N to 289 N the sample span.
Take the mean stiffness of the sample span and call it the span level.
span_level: 3.91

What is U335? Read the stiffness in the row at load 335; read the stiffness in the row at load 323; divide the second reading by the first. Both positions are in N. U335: 0.97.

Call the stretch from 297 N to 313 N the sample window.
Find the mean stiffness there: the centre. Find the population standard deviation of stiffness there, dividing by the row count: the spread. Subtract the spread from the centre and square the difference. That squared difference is 15.1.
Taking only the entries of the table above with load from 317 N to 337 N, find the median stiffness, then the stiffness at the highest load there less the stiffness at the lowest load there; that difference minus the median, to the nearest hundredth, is -3.72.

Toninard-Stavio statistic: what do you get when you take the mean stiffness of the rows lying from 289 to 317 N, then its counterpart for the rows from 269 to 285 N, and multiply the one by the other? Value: 15.4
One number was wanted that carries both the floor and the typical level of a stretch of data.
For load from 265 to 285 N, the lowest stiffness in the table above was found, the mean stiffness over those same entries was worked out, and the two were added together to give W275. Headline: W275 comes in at 7.59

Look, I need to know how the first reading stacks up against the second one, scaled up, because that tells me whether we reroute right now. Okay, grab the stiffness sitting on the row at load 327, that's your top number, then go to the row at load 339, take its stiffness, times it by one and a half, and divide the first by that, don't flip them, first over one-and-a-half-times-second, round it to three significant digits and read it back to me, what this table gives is 0.644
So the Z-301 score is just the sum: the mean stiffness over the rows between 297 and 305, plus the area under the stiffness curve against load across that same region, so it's 37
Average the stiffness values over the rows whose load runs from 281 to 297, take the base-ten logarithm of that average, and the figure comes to 0.599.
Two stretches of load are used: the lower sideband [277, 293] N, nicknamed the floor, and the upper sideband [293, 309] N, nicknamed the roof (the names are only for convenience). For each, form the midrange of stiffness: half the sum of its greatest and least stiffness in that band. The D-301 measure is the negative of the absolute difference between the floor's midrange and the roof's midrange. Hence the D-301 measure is -0.10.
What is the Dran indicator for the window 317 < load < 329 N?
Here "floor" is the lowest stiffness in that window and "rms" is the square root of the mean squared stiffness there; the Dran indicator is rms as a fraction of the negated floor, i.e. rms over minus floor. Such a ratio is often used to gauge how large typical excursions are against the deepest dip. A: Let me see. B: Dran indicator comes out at -1.03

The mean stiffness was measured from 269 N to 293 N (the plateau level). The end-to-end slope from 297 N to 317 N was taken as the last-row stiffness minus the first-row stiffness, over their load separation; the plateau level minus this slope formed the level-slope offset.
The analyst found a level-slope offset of 3.93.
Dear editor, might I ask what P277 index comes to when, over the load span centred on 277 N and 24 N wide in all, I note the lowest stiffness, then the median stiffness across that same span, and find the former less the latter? -0.18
